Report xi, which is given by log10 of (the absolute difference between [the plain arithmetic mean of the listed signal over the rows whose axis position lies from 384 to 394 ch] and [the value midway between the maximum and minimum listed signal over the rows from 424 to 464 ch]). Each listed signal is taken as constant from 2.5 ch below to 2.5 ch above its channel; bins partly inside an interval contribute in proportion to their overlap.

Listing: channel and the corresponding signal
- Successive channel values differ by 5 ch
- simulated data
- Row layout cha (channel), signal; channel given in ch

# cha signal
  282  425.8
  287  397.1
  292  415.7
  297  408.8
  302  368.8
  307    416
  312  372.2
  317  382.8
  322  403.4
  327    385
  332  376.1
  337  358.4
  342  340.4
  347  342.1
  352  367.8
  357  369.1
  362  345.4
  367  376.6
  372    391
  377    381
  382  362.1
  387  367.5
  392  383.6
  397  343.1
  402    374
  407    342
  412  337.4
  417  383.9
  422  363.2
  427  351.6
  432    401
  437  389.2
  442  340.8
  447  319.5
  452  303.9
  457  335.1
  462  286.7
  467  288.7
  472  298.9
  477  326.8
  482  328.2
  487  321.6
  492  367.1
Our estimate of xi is 1.5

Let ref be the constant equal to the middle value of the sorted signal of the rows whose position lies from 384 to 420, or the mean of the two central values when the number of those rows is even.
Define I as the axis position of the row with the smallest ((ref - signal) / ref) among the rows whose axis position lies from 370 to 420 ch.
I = 372 ch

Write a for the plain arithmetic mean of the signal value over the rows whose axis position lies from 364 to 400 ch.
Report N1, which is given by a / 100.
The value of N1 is 3.72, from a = 372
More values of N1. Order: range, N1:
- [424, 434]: 3.76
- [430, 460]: 3.48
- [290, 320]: 3.94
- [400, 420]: 3.59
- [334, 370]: 3.57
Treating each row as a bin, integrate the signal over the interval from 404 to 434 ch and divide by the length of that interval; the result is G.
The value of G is 363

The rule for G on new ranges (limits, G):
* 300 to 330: 388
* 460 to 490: 310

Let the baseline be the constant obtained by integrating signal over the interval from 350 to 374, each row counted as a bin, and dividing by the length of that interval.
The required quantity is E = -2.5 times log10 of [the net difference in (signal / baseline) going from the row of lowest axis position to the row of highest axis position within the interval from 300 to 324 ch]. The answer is 2.6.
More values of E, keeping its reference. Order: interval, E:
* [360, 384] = 3.4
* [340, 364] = 4.7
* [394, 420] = 2.4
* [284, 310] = 3.2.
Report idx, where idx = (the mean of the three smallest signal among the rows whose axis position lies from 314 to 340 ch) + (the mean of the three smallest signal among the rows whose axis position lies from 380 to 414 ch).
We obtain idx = 713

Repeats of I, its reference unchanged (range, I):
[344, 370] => 367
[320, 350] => 322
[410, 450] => 432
